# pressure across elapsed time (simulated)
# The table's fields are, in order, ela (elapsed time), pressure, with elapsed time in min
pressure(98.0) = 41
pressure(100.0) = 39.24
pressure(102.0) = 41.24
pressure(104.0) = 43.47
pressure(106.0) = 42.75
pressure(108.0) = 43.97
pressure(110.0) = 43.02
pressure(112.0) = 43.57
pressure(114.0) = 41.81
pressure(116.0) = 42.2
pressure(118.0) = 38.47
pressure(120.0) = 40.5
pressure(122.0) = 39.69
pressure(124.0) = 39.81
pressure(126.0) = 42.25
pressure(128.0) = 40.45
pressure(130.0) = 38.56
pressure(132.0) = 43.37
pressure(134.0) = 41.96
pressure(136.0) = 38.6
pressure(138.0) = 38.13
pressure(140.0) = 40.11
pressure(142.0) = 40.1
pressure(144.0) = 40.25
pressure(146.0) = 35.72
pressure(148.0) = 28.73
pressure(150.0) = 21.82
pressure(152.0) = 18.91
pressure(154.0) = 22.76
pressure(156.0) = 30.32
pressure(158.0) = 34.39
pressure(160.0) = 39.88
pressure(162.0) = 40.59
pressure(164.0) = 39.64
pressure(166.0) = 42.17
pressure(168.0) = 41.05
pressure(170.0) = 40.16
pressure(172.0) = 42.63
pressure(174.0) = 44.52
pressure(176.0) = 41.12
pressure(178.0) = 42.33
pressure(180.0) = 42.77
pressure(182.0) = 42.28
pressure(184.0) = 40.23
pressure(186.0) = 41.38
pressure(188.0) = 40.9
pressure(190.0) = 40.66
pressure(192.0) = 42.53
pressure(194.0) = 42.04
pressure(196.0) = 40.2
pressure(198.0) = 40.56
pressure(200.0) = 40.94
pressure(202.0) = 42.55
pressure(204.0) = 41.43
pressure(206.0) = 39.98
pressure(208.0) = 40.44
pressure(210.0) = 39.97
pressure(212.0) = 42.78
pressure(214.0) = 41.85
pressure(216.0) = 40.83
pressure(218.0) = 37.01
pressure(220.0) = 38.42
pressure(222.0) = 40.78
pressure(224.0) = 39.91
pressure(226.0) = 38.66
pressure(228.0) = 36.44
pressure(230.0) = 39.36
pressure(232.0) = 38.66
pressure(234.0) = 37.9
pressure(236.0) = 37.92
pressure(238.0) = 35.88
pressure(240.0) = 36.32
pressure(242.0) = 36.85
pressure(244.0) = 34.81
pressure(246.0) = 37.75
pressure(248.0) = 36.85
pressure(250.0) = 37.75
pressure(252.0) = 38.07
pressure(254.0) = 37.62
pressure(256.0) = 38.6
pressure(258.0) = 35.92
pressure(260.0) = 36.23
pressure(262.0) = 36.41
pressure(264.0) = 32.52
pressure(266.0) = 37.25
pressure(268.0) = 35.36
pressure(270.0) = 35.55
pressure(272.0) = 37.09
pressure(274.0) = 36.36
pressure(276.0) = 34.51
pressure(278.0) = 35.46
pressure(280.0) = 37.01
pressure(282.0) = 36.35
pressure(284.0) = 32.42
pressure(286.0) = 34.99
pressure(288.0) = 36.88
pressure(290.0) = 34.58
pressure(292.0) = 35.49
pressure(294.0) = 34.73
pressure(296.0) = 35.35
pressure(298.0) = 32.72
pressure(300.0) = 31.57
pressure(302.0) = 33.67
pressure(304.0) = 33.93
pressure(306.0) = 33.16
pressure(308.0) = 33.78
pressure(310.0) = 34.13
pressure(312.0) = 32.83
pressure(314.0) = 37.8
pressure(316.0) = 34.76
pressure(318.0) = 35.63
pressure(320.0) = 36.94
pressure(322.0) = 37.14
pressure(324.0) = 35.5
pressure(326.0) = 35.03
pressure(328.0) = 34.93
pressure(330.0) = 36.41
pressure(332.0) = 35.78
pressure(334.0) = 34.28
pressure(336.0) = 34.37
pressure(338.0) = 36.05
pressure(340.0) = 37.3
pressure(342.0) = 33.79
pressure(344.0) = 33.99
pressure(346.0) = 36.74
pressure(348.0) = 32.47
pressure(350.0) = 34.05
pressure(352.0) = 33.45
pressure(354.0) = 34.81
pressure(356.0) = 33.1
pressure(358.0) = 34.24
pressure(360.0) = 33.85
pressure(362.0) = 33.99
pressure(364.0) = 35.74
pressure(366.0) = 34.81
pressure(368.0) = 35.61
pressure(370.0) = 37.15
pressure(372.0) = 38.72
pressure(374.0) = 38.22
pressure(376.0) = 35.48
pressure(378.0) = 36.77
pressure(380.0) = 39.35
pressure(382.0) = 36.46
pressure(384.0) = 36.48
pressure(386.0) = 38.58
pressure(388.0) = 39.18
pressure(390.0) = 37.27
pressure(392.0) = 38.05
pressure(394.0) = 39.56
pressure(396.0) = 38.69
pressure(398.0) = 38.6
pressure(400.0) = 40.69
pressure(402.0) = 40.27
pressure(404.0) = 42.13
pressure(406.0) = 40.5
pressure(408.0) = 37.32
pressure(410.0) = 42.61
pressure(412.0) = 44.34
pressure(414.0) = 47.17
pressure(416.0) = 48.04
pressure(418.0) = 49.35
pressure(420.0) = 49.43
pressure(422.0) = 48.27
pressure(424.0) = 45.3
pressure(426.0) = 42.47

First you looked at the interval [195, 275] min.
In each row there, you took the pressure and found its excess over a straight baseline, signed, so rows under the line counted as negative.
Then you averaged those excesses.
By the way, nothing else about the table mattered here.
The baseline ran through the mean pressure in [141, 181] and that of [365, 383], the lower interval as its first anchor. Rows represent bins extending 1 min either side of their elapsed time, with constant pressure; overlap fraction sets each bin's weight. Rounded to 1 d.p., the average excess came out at 1.6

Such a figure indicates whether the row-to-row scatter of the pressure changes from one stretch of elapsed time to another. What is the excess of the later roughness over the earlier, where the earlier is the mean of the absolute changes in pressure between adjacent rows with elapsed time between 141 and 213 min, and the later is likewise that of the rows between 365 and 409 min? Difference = -0.68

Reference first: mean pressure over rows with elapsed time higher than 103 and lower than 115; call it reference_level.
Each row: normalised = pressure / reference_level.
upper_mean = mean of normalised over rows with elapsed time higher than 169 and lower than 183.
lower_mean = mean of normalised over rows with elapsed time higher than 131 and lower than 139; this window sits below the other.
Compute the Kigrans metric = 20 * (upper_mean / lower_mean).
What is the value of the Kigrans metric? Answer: 20.9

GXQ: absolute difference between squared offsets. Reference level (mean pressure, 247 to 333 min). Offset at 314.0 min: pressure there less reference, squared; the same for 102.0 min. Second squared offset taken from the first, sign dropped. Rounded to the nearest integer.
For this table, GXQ 28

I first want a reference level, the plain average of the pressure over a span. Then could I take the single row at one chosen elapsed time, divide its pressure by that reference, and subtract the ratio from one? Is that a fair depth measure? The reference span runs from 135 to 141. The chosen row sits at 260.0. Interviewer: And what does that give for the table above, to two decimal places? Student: 0.07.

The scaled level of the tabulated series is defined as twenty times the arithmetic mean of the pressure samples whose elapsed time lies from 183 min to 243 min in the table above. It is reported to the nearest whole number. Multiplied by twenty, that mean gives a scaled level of 796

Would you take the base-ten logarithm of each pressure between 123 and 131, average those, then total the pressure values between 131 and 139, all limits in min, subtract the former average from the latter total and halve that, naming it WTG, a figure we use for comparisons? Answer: 80.2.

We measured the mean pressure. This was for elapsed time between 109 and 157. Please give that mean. 37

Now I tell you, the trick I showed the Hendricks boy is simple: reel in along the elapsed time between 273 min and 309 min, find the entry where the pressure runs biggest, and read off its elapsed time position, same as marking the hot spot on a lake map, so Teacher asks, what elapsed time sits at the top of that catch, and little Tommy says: 280.0 min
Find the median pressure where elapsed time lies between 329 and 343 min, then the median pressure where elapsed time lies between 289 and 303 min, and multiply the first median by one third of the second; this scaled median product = 412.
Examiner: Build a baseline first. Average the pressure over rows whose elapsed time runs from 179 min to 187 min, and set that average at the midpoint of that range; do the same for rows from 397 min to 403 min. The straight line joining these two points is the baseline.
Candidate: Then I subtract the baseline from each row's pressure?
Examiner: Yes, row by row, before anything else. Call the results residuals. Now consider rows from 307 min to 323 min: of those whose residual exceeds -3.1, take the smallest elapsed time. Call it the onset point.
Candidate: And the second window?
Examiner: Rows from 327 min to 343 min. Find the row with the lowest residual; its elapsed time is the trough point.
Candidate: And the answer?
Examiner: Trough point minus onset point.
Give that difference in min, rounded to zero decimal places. 28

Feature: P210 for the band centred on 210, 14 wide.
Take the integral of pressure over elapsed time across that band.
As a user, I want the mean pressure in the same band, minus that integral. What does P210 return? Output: -534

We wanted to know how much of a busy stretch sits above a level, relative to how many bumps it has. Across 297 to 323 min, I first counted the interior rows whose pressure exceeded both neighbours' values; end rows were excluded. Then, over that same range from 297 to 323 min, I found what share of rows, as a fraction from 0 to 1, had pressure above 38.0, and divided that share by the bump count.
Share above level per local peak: 0.00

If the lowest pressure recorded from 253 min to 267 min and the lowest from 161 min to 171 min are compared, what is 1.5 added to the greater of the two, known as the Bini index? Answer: 41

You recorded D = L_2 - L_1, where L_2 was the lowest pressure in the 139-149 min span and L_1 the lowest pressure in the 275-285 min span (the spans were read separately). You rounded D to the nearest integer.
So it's -4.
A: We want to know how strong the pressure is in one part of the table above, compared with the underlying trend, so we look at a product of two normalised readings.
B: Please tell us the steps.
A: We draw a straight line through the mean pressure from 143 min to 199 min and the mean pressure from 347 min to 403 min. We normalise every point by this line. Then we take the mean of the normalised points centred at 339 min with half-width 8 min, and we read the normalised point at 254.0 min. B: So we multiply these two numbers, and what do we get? 0.96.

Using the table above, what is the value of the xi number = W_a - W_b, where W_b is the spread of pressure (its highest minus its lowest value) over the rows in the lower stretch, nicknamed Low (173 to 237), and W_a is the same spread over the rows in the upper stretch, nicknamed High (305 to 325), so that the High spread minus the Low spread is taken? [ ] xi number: -3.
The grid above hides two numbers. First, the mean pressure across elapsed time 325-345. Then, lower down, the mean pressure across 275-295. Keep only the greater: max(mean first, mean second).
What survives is 35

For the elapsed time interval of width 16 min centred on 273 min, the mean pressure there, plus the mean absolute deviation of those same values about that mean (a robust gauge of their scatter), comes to 37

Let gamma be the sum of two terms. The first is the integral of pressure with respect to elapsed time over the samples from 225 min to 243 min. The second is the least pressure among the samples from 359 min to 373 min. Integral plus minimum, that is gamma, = 710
